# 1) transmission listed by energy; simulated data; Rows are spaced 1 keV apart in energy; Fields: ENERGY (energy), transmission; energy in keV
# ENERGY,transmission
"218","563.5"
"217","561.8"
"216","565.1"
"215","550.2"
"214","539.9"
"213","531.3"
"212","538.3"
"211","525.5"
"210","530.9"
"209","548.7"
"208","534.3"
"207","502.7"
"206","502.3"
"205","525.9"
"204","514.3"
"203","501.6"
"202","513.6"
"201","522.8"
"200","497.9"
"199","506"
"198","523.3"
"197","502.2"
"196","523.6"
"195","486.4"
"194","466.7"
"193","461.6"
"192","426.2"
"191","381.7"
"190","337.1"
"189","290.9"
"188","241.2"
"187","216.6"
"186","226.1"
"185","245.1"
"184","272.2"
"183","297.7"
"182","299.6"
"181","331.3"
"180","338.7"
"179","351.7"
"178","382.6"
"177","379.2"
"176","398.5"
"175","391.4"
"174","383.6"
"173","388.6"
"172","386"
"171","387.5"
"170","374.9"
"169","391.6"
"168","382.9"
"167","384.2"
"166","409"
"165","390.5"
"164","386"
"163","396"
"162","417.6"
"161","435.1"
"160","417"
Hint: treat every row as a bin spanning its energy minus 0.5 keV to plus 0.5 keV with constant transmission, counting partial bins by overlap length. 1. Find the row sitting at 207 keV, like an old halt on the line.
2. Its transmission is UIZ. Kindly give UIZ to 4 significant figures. 502.7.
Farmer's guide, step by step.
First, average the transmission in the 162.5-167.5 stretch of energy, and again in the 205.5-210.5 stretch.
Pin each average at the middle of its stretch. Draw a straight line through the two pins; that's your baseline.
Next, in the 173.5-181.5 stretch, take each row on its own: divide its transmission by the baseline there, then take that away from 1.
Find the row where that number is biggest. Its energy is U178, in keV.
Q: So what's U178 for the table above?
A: 181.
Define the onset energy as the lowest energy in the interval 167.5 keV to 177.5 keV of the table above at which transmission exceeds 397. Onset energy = 176 keV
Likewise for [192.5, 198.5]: 193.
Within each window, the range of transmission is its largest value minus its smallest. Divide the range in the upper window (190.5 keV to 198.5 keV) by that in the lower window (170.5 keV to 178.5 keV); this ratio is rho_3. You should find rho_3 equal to 7.4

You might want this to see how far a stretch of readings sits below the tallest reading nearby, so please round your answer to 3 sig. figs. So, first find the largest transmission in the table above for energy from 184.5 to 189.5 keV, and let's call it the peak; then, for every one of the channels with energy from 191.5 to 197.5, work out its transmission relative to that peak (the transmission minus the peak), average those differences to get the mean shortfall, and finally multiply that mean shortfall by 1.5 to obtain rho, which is 280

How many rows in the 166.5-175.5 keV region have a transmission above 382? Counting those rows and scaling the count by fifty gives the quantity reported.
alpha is 400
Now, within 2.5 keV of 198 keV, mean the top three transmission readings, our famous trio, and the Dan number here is 518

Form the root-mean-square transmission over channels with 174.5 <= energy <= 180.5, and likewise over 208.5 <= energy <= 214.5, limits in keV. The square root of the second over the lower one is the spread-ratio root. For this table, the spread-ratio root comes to 1.20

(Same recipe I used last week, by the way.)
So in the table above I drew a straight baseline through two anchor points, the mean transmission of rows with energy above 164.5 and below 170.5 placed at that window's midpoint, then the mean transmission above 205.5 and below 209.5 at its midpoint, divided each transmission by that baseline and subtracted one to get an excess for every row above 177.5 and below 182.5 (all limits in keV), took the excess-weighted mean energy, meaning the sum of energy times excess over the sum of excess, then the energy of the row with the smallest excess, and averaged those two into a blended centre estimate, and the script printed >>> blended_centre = 181.2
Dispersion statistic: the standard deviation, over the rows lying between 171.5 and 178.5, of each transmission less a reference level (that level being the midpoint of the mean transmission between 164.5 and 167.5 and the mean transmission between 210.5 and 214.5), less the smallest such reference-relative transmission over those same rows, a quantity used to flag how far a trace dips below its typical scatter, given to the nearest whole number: 91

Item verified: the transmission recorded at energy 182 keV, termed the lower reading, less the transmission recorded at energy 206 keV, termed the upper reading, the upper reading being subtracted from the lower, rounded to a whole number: -203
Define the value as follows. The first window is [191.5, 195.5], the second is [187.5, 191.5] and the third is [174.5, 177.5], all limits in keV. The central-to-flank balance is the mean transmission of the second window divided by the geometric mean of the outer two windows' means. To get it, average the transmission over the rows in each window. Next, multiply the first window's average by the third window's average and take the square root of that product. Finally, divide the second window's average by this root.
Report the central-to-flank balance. 0.74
